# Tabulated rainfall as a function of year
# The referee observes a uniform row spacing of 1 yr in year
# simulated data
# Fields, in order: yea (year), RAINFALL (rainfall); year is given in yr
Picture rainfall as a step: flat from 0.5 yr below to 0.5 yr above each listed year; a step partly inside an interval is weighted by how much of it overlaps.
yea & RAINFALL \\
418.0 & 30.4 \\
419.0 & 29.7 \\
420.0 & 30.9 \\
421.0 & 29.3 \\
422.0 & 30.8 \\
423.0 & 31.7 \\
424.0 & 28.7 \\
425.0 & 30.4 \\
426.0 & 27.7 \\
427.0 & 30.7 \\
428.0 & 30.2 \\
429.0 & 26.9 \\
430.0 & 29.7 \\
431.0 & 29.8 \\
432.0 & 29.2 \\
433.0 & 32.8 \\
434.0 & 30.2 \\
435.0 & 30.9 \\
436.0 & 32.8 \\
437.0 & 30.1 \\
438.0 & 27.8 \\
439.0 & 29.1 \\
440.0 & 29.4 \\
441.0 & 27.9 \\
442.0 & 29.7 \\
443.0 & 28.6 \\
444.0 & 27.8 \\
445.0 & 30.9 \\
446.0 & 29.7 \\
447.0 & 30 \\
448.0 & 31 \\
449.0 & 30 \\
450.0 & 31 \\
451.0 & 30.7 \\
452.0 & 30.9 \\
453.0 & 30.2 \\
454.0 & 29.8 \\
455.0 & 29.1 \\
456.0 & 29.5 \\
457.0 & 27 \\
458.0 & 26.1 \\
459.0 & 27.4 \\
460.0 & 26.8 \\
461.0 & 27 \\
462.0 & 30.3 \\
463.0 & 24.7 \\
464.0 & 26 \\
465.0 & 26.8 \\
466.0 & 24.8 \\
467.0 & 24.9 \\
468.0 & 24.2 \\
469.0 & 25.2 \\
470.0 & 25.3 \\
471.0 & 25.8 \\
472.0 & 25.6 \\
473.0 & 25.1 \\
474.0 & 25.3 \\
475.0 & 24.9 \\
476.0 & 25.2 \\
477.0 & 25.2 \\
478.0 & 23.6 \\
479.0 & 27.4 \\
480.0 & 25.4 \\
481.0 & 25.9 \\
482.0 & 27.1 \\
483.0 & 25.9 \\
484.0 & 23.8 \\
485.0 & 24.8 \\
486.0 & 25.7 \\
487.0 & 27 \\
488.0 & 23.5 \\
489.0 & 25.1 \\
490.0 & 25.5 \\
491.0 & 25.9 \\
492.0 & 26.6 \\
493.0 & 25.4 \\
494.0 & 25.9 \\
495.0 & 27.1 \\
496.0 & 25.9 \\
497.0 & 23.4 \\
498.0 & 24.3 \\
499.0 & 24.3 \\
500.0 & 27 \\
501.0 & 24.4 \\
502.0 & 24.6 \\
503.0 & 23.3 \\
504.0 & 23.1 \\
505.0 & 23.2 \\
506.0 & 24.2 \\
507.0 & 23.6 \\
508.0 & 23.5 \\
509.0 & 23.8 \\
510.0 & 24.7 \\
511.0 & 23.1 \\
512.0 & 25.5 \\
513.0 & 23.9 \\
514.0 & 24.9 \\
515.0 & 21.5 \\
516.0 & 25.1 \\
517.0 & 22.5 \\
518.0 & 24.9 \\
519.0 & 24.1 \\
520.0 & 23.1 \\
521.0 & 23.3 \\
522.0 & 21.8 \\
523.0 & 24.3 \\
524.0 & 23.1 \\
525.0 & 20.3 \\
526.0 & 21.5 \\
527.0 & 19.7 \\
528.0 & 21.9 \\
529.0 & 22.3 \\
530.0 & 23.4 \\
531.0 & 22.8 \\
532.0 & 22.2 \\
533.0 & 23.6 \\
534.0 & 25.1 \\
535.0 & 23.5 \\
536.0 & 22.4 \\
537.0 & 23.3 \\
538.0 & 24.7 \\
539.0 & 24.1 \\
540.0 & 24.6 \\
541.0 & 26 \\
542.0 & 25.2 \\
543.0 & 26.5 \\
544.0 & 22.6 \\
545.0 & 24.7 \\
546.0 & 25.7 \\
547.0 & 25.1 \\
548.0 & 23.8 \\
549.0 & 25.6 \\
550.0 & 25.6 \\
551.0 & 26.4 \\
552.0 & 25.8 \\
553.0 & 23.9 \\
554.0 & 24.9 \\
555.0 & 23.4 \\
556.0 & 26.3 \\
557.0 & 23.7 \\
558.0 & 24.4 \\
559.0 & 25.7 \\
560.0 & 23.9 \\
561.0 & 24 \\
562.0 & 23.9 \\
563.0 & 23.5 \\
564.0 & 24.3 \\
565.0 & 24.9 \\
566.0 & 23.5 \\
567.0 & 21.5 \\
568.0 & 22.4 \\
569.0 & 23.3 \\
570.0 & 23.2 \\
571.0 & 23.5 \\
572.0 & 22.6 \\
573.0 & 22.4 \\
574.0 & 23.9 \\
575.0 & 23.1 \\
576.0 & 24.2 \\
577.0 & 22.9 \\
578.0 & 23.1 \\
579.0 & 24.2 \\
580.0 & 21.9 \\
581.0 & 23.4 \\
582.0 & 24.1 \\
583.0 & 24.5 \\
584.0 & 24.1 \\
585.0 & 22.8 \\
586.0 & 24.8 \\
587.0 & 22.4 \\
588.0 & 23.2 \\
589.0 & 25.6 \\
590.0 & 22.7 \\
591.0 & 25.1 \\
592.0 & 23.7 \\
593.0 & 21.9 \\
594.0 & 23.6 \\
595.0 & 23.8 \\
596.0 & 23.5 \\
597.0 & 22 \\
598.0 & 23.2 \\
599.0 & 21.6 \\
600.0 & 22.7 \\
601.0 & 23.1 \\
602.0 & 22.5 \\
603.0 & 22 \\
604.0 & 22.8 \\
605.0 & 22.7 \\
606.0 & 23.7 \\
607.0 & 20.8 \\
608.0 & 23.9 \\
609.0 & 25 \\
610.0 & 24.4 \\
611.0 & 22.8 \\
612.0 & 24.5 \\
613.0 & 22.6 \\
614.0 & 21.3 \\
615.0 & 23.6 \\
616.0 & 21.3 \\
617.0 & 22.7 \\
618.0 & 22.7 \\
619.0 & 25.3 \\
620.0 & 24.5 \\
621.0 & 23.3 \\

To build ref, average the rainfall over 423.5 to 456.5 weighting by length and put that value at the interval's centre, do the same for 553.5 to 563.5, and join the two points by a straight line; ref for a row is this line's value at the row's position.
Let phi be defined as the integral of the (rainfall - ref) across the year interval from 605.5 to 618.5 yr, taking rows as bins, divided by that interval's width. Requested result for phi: 1.1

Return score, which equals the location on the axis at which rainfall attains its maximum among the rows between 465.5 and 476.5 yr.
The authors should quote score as 471.0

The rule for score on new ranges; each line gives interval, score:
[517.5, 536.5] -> 534.0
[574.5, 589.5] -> 589.0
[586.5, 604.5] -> 589.0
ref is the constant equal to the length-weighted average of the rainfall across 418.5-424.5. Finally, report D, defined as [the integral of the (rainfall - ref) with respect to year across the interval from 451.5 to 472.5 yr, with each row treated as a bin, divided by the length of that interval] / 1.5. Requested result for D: -2.1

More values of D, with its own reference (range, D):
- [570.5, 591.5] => -4.4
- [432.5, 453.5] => -0.1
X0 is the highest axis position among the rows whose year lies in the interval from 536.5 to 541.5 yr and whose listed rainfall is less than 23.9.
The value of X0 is 537.0 yr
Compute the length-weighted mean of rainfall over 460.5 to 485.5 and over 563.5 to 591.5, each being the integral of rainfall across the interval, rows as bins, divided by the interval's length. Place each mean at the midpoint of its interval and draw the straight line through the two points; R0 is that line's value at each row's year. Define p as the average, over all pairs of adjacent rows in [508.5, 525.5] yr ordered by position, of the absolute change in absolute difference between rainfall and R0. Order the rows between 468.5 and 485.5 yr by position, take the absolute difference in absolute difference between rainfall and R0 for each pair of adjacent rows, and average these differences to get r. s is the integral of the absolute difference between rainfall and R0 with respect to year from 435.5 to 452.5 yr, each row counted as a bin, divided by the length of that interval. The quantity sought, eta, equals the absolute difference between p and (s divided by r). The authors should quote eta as 4.2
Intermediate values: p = 1.50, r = 0.64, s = 3.7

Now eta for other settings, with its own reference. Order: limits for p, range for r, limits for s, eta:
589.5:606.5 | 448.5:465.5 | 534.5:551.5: 0.4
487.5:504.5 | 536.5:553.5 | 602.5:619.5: 0.4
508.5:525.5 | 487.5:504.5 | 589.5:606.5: 0.7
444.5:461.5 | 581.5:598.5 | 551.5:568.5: 0.2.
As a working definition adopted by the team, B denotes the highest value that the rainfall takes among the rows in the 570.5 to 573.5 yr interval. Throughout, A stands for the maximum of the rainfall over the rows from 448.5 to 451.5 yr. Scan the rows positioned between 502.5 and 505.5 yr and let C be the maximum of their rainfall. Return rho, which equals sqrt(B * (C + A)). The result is 35.7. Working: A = 31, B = 23.5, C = 23.3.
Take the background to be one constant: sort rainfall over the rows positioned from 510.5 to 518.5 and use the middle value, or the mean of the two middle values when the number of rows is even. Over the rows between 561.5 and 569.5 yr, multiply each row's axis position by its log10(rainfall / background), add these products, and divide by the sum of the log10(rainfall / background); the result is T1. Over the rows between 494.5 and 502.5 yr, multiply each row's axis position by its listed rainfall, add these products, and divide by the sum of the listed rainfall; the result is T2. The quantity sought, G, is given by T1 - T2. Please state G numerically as 68.3 yr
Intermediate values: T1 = 566.7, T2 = 498.5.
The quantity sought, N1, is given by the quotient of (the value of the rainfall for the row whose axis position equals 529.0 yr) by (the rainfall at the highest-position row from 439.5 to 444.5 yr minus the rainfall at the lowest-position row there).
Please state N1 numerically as -14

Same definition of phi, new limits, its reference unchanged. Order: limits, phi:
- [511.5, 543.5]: -2.3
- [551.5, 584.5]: -0.2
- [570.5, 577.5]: -0.4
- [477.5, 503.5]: -2.1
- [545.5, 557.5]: 0.3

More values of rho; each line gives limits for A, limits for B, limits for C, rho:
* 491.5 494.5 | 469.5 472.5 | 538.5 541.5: 36.8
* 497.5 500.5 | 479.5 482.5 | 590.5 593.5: 37.6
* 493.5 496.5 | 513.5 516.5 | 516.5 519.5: 36.1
